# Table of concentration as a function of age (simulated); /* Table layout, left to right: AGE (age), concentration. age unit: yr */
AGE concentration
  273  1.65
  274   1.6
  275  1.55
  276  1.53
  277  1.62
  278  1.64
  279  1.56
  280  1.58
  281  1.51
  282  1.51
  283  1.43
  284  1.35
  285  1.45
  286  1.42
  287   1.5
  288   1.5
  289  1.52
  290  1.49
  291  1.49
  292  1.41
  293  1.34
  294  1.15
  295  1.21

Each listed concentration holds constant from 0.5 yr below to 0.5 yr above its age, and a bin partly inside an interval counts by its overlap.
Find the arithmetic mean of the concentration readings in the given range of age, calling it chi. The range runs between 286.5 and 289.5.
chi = 1.51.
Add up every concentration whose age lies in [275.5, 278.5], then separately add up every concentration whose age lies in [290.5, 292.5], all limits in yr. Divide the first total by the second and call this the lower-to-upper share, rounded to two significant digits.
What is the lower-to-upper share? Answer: 1.7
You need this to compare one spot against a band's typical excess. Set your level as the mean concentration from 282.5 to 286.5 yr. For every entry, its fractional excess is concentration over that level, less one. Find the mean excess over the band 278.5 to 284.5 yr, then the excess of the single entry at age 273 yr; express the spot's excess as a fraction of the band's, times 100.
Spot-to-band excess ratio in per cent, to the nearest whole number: 306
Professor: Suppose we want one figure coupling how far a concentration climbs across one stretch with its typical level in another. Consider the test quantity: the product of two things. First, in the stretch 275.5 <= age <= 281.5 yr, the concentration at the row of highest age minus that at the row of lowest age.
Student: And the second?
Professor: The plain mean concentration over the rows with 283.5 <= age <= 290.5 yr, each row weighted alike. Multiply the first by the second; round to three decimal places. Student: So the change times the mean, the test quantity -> -0.029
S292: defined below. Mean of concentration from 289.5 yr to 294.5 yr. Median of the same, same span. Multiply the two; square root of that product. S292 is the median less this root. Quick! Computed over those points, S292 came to 0.017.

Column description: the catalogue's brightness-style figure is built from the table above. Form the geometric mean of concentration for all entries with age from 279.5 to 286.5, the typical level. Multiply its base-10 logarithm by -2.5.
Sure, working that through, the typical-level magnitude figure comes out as -0.41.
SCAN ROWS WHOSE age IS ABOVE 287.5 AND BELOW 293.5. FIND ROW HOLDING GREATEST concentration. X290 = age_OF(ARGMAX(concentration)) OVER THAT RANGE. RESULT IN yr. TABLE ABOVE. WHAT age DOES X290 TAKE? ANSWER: 289 yr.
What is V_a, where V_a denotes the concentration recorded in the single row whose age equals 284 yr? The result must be 1.35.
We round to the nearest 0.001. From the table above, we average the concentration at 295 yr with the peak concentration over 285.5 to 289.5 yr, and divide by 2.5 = 0.546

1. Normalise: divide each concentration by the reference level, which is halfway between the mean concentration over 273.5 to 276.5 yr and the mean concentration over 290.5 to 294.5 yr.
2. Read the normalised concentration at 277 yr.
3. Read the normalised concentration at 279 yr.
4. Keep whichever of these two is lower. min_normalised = 1.07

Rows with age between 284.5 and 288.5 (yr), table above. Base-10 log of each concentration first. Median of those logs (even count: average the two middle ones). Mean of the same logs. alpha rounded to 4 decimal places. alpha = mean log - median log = -0.0023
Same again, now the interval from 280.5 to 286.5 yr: 0.0012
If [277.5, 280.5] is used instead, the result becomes 0.0036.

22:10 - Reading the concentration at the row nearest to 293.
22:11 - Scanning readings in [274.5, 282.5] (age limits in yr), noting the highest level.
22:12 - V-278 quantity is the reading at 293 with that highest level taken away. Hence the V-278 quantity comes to -0.30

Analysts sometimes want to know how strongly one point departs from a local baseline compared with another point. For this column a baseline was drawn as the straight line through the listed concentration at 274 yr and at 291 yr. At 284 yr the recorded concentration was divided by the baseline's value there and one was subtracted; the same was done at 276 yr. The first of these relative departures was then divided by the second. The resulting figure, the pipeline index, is 3.4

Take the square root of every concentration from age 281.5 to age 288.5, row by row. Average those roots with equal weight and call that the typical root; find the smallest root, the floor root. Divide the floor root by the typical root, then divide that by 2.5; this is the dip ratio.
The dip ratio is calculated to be 0.386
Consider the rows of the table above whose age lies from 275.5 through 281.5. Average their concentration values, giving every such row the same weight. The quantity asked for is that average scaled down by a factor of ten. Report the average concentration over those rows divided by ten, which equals 0.1573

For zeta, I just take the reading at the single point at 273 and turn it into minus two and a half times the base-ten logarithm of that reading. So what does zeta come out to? -0.54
